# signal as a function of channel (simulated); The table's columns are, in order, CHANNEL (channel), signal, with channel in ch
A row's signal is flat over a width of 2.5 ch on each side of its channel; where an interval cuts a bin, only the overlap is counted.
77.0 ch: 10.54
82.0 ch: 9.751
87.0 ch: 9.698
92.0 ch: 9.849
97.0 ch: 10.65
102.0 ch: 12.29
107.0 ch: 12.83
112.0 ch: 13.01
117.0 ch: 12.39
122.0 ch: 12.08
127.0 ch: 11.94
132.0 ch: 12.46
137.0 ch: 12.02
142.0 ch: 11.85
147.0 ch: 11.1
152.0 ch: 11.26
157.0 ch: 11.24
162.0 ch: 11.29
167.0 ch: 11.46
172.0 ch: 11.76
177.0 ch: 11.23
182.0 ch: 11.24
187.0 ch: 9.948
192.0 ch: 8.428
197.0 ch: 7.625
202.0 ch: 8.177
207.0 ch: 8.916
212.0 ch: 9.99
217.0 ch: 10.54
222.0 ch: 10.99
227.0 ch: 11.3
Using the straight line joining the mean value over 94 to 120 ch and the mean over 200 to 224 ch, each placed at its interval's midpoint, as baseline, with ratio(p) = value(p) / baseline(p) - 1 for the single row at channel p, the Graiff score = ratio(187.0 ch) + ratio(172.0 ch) 0.07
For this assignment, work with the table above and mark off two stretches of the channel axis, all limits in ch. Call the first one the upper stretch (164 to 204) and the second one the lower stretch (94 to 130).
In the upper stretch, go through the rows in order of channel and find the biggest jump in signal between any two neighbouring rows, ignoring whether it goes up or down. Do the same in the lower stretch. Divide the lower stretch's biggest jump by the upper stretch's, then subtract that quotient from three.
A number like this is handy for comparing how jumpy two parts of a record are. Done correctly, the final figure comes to 1.92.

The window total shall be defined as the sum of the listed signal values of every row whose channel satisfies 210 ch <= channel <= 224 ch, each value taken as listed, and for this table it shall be 31.5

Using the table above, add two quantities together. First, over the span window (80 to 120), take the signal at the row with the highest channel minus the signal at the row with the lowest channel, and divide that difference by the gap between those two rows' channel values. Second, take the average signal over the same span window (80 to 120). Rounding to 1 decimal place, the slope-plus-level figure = 11.4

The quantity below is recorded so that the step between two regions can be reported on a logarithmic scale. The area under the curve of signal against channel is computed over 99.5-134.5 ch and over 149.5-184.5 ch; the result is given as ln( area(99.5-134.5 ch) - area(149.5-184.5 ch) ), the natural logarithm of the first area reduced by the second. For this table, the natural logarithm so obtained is 3.63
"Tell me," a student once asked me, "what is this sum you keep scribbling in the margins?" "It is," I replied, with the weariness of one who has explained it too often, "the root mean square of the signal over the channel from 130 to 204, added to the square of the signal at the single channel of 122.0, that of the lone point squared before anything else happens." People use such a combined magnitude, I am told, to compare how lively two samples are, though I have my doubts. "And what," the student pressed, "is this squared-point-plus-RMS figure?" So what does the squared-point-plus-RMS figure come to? 157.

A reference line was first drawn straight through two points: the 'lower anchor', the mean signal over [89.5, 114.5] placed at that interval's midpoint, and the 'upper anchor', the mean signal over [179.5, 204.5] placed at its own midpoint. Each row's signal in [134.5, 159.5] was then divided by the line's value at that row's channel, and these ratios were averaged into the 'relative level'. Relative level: 1.10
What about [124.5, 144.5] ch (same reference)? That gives 1.12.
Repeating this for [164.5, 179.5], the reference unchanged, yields 1.19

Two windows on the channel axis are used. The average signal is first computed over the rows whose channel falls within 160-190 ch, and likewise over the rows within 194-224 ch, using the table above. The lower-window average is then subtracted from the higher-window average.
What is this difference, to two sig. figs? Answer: -1.8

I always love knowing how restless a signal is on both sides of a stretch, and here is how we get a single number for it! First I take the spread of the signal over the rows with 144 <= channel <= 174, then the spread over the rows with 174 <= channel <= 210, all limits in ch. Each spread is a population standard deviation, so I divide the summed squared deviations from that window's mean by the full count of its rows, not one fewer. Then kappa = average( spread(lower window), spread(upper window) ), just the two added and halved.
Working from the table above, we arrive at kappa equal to 0.78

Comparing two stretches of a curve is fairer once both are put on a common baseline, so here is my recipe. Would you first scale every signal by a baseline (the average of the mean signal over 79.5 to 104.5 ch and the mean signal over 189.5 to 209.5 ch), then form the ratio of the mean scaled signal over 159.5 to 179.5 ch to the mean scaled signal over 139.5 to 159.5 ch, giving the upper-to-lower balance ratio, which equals 1.01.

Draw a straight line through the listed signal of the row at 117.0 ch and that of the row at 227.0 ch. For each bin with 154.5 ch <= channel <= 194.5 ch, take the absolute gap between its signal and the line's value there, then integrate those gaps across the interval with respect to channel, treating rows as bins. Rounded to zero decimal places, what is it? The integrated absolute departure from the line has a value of 40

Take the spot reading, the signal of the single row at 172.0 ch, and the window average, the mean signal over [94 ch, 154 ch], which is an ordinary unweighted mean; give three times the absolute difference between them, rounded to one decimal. 0.7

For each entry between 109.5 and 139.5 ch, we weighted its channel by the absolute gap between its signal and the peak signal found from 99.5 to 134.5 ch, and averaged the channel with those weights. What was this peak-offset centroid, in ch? 127.4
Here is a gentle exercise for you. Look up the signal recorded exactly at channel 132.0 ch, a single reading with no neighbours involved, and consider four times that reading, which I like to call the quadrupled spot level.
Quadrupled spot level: 50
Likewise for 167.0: 46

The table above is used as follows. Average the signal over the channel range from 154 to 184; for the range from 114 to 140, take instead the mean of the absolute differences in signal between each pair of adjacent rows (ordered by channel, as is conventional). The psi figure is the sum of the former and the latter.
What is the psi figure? 11.7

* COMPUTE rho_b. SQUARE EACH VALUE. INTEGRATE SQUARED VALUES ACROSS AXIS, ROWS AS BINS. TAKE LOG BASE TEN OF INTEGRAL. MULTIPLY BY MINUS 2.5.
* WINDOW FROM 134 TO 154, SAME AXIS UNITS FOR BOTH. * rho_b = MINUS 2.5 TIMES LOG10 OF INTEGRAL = -8.57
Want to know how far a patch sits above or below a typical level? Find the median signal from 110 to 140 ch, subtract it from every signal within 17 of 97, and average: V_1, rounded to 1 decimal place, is -1.1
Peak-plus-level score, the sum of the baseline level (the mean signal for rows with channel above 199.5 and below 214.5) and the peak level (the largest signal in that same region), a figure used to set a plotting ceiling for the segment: 19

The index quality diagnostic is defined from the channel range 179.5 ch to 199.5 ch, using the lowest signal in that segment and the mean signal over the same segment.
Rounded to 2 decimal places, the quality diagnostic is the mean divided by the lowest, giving 1.22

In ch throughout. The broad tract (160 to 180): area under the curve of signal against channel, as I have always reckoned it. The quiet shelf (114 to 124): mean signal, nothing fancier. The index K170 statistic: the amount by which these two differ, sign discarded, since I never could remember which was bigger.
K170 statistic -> 216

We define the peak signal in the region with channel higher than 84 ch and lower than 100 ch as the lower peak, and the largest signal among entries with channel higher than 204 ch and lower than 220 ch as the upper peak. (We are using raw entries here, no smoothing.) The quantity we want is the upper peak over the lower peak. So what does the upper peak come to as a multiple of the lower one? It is 0.99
